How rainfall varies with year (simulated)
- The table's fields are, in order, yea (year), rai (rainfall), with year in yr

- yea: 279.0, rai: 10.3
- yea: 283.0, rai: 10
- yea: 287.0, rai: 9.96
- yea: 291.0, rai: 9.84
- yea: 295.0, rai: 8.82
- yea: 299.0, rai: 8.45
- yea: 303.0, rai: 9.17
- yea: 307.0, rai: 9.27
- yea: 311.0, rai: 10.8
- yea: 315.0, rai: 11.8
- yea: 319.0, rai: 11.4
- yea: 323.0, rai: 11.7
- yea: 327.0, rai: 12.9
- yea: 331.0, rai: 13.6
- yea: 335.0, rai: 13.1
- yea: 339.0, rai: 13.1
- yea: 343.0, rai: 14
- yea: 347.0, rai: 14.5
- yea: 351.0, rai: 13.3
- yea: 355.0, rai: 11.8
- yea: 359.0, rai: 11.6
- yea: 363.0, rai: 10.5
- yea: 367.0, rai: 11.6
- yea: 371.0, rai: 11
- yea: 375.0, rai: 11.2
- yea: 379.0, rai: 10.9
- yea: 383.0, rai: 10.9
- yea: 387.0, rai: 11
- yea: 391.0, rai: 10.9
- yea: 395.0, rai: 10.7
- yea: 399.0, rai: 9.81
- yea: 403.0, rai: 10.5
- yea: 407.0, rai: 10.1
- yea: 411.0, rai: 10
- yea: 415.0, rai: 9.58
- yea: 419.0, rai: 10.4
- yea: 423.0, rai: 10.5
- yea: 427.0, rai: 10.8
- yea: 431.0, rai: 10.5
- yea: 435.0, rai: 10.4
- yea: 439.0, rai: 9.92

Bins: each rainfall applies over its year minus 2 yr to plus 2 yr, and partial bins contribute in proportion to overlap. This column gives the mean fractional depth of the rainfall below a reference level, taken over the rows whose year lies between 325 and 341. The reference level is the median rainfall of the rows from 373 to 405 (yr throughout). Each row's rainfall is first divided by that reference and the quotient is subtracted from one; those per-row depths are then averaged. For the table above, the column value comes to -0.21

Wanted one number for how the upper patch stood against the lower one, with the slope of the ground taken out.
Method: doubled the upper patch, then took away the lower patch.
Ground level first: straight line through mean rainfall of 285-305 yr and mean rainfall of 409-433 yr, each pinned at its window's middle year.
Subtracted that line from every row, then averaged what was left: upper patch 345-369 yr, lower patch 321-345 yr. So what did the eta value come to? 1.4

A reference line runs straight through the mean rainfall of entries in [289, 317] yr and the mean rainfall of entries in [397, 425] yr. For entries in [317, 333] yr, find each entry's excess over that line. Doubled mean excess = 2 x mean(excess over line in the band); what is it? 5.2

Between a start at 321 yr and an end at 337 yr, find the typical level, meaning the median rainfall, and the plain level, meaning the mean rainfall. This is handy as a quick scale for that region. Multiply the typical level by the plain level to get 167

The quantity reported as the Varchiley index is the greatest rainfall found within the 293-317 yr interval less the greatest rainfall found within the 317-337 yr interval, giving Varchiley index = -1.8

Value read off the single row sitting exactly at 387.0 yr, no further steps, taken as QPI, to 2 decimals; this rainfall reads 11.00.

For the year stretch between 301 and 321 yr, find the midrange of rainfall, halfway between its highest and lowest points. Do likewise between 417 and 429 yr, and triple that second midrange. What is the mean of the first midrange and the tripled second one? 21.1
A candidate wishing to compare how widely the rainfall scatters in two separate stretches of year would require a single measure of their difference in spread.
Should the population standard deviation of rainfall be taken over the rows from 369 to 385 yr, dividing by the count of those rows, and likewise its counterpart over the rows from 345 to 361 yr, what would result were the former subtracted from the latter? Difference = 1.1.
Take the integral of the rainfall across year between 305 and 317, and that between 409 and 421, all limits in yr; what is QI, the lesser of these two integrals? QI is 120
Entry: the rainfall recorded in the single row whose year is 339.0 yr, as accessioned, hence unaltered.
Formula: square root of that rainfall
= 3.6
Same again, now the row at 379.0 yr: 3.3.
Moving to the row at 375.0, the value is 3.3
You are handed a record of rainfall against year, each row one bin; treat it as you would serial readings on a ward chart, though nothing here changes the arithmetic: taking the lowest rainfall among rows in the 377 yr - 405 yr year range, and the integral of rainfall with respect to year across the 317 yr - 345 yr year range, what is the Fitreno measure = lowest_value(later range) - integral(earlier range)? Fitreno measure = -349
